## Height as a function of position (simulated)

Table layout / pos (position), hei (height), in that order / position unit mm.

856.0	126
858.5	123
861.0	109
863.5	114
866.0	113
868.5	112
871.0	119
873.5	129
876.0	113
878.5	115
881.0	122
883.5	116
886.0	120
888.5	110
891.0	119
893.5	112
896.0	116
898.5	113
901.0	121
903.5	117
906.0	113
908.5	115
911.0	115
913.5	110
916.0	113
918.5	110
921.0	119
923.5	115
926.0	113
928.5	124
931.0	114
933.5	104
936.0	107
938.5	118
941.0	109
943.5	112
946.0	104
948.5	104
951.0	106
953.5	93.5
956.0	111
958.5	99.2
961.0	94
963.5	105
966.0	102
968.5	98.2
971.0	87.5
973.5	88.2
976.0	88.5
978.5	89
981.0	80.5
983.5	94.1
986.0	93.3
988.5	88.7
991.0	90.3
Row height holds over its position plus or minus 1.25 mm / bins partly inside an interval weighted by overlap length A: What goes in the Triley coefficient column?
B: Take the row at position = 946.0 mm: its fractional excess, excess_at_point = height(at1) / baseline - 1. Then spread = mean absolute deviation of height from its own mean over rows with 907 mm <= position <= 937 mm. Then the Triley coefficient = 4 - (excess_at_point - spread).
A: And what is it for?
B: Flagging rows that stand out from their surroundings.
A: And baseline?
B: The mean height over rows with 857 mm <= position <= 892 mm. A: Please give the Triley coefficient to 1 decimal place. 7.9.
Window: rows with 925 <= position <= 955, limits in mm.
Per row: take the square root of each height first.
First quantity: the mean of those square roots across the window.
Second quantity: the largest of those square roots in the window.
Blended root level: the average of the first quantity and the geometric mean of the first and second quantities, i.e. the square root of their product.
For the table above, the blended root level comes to 10.61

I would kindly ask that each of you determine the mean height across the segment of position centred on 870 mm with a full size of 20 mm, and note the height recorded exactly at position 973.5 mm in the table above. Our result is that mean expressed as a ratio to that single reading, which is 1.31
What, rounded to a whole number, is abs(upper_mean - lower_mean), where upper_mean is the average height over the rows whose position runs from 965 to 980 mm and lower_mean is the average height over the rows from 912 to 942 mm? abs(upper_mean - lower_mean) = 21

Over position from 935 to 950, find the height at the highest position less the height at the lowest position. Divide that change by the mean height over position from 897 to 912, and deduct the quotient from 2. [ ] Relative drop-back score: 2.03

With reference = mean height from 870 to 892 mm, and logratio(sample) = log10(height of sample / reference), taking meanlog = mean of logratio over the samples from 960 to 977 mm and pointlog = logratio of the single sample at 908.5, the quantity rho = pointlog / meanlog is 0.12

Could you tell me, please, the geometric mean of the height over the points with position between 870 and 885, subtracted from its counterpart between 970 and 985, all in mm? -31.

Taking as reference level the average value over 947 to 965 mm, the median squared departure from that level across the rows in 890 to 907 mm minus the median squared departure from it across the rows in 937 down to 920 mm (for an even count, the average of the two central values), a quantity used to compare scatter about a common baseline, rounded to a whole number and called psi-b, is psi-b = 53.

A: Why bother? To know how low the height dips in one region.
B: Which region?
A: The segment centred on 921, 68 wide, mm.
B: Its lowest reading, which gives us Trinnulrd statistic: 93.5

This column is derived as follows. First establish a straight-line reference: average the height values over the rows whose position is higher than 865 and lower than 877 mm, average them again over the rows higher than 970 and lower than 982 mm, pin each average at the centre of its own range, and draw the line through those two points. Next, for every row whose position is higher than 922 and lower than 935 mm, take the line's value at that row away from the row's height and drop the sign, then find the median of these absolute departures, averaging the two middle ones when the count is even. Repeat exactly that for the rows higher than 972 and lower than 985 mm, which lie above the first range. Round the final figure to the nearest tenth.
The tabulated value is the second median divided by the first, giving 0.2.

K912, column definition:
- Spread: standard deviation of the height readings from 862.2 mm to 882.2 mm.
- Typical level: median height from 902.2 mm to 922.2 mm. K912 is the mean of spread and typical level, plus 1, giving 61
